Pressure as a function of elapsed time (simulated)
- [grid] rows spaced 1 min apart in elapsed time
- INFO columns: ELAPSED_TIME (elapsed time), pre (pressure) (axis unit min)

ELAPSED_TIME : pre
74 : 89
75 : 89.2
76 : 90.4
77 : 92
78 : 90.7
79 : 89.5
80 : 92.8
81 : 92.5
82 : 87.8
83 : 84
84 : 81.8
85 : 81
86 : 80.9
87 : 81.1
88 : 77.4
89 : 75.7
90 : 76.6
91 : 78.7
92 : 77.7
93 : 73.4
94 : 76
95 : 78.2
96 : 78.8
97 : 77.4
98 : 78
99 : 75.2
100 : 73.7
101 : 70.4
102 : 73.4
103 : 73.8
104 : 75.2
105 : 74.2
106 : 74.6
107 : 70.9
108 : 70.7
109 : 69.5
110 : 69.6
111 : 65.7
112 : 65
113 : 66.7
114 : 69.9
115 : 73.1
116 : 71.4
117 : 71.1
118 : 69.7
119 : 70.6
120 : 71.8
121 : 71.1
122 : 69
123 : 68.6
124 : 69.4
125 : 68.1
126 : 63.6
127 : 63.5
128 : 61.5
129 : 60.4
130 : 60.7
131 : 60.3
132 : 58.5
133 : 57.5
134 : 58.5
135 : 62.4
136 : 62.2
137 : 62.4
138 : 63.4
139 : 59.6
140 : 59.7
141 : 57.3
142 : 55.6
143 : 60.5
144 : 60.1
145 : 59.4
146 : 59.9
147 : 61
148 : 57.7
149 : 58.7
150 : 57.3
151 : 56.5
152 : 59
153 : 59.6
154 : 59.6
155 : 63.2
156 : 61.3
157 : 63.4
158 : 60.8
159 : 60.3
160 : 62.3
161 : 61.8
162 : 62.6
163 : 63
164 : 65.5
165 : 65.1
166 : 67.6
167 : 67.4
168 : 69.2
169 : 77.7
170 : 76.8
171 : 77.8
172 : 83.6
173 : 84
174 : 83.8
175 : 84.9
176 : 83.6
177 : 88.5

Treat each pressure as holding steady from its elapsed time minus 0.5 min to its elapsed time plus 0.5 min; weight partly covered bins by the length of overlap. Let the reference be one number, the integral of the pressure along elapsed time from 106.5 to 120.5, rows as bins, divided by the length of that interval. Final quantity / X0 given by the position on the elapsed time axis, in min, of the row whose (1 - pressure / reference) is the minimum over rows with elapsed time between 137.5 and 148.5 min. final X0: 138 min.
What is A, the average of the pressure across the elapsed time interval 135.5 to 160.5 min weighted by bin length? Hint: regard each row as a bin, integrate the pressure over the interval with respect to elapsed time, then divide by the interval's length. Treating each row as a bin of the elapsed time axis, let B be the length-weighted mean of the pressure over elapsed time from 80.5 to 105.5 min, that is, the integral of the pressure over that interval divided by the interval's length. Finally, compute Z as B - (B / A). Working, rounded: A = 60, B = 78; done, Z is 77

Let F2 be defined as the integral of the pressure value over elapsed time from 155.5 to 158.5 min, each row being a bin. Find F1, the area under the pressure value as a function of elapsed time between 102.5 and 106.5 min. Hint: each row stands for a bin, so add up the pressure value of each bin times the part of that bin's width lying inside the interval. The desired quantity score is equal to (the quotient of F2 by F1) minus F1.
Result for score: -297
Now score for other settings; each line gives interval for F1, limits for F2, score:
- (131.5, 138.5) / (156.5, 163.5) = -424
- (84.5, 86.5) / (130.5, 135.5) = -160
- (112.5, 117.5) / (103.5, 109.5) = -351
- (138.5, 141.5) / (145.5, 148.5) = -176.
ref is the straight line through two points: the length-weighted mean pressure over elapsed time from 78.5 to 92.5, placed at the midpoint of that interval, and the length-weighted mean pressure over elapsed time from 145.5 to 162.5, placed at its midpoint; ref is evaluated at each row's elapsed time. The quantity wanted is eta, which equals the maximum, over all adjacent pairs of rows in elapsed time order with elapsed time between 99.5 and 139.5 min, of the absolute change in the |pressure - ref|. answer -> 4.2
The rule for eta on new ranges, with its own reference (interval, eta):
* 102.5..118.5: 3.6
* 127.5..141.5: 4.2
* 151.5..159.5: 2.5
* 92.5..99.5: 2.9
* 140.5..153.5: 5.2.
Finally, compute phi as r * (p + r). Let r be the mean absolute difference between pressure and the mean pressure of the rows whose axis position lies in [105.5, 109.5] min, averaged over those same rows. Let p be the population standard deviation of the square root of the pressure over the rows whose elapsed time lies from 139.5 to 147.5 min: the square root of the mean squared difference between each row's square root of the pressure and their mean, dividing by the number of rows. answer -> 3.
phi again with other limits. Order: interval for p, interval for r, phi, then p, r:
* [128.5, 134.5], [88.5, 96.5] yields 2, 0.08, 1.5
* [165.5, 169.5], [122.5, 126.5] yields 4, 0.25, 1.9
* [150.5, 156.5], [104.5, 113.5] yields 7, 0.13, 2.6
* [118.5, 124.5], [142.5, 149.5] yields 1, 0.07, 0.9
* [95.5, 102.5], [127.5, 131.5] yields 0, 0.16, 0.4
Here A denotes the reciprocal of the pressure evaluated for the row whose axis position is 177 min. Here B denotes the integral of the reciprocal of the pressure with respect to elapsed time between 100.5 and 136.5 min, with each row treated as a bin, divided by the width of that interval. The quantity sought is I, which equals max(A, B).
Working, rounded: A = 0.0113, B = 0.0149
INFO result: 0.0149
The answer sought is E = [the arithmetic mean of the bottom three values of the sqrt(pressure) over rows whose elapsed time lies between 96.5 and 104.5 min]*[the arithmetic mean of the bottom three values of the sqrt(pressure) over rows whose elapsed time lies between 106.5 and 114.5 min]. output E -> 69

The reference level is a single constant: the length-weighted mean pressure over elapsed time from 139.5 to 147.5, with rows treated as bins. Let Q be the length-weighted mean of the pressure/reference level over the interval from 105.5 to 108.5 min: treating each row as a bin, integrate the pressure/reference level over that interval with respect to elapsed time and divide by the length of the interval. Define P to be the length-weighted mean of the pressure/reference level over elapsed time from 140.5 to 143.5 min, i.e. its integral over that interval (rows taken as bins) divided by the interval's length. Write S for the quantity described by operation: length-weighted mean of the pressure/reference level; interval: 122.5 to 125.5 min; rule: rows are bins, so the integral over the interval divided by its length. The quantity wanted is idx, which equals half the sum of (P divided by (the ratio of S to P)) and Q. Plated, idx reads 1.02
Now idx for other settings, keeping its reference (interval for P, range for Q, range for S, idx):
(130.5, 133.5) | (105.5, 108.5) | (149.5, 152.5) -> 1.12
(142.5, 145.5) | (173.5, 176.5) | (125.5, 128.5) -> 1.19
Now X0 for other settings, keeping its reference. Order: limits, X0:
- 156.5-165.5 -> 164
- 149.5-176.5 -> 175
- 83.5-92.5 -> 84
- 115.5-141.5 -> 120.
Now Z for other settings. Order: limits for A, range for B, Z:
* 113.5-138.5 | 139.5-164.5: 59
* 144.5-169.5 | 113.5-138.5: 64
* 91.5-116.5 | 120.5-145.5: 61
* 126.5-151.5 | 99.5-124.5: 70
